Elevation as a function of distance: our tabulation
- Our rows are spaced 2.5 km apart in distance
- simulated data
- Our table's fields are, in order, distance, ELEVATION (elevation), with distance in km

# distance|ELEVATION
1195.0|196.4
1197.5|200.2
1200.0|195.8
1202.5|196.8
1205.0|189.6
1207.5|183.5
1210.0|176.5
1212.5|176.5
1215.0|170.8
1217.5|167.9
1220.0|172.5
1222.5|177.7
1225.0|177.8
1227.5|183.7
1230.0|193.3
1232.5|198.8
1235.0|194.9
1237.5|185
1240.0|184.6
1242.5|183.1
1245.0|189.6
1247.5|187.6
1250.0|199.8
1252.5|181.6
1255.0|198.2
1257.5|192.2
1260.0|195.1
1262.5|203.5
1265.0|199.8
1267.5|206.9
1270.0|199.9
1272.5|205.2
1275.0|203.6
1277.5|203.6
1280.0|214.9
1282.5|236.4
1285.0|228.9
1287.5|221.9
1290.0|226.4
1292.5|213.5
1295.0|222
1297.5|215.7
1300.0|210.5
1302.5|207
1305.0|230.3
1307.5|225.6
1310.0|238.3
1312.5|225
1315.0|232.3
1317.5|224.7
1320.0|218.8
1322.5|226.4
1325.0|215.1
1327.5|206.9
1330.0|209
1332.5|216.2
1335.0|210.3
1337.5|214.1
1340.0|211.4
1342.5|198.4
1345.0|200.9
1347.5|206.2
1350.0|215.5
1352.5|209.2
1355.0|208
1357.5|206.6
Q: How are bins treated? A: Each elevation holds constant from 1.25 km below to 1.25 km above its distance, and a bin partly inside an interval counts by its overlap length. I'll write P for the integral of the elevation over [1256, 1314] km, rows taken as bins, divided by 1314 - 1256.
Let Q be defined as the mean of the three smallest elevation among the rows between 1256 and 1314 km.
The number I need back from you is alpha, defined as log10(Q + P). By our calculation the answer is 2.61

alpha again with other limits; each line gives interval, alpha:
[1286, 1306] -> 2.63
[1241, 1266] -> 2.58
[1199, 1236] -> 2.55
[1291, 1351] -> 2.62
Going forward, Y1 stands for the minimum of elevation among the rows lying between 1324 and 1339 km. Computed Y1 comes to 206.9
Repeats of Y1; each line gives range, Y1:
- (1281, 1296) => 213.5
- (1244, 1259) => 181.6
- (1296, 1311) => 207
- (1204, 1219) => 167.9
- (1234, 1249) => 183.1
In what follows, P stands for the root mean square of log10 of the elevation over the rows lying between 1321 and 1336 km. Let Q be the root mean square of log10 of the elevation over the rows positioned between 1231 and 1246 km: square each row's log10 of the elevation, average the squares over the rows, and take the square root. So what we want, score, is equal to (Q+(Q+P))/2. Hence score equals 3.44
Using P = 2.33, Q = 2.28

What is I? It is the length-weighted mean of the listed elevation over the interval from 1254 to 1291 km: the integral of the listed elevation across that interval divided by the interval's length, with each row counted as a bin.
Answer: 209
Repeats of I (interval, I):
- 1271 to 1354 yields 216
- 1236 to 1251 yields 188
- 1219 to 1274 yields 192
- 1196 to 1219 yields 184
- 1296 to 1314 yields 222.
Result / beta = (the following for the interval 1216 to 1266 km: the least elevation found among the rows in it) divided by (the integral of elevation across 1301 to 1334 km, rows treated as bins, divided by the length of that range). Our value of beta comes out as 0.76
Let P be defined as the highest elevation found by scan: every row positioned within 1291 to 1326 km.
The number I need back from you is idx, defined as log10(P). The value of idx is 2.38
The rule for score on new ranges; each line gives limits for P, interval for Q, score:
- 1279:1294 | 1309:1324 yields 3.53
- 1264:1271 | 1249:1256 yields 3.44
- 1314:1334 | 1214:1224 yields 3.41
